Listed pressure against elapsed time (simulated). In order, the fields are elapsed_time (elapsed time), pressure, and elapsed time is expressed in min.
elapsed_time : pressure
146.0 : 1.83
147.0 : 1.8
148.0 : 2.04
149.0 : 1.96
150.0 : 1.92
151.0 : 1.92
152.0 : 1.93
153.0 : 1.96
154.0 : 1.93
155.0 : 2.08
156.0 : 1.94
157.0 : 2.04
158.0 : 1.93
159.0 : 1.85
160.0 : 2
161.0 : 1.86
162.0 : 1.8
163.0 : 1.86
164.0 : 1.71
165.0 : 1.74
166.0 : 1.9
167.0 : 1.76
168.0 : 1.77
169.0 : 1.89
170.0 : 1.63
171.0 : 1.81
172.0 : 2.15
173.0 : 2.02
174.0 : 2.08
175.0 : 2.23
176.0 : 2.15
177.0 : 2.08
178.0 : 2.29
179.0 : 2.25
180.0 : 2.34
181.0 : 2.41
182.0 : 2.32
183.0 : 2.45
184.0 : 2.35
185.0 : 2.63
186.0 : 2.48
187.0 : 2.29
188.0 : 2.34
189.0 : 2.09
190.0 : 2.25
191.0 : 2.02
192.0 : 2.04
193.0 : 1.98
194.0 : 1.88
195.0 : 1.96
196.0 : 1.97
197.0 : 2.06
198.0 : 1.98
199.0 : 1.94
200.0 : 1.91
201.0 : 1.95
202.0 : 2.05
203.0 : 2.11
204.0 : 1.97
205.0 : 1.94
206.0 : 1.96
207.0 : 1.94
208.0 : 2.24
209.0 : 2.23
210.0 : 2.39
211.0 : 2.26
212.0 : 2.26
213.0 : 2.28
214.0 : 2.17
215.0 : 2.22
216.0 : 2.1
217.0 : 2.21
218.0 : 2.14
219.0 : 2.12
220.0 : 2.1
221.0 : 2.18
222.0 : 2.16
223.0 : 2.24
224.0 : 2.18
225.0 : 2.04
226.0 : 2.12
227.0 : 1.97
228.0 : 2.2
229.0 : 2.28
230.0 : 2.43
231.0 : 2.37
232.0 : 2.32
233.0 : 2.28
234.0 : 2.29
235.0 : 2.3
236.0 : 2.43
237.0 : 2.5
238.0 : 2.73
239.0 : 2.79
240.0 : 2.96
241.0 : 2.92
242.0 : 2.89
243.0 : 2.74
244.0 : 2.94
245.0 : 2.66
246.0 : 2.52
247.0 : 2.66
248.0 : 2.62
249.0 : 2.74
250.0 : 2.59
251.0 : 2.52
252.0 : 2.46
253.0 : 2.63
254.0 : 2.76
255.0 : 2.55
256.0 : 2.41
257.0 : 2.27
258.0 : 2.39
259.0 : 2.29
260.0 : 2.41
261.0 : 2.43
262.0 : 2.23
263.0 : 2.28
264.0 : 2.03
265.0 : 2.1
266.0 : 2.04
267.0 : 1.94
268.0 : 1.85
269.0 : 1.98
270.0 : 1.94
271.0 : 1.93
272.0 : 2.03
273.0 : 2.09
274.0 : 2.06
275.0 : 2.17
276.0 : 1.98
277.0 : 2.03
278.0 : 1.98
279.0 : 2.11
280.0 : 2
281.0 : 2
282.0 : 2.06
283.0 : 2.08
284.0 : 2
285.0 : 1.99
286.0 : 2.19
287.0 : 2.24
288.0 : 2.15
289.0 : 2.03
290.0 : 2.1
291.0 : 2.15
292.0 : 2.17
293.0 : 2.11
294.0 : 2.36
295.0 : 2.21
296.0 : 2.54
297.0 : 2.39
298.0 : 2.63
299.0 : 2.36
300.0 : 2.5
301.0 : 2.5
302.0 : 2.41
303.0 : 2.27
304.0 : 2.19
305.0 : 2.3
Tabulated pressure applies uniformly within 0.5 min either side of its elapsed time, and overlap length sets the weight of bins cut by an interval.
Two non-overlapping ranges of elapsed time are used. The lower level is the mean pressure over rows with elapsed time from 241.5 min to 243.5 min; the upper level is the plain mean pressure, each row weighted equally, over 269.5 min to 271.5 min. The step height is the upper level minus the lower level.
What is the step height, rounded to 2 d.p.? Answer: -0.88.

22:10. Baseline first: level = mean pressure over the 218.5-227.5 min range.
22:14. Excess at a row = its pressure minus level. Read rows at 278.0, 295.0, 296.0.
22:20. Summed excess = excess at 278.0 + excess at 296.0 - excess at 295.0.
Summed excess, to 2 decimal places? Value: 0.19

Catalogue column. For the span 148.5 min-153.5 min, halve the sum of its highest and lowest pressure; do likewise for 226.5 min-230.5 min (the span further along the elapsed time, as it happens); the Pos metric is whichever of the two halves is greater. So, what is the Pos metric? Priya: 2.2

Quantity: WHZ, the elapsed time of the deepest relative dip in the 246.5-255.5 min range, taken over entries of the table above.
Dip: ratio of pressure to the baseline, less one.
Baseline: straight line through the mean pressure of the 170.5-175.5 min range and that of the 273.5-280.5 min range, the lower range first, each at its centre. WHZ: 252.0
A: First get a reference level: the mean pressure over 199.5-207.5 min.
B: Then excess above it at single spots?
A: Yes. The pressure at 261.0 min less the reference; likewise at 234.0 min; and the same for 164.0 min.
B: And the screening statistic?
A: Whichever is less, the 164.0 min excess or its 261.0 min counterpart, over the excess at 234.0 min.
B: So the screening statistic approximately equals -0.86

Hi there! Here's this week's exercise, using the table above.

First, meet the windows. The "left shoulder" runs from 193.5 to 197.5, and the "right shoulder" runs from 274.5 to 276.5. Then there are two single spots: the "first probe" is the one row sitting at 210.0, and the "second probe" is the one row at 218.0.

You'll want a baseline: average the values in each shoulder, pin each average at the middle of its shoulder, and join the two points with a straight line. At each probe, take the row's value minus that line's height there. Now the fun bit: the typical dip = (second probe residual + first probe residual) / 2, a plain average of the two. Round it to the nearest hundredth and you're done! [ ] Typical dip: 0.27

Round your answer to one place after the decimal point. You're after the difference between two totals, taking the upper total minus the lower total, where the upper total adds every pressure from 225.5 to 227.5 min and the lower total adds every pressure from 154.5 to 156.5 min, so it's 0.1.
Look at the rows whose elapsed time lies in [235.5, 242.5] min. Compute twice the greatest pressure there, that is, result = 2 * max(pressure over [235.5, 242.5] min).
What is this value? 5.9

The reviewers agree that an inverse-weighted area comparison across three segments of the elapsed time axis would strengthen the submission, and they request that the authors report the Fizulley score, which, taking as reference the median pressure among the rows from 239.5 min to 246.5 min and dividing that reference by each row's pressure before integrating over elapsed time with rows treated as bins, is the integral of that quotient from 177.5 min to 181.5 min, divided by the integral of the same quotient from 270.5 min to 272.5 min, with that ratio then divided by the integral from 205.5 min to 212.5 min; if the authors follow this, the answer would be 0.18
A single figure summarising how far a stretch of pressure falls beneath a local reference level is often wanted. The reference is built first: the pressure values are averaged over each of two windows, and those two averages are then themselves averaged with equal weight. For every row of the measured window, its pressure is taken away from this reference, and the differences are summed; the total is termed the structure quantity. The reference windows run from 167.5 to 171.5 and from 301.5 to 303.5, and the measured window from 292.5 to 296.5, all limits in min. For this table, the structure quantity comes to -1.0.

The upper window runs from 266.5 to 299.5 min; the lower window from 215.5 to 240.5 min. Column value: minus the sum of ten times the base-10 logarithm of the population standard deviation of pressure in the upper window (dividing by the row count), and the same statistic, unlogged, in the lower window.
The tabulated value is 7.4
